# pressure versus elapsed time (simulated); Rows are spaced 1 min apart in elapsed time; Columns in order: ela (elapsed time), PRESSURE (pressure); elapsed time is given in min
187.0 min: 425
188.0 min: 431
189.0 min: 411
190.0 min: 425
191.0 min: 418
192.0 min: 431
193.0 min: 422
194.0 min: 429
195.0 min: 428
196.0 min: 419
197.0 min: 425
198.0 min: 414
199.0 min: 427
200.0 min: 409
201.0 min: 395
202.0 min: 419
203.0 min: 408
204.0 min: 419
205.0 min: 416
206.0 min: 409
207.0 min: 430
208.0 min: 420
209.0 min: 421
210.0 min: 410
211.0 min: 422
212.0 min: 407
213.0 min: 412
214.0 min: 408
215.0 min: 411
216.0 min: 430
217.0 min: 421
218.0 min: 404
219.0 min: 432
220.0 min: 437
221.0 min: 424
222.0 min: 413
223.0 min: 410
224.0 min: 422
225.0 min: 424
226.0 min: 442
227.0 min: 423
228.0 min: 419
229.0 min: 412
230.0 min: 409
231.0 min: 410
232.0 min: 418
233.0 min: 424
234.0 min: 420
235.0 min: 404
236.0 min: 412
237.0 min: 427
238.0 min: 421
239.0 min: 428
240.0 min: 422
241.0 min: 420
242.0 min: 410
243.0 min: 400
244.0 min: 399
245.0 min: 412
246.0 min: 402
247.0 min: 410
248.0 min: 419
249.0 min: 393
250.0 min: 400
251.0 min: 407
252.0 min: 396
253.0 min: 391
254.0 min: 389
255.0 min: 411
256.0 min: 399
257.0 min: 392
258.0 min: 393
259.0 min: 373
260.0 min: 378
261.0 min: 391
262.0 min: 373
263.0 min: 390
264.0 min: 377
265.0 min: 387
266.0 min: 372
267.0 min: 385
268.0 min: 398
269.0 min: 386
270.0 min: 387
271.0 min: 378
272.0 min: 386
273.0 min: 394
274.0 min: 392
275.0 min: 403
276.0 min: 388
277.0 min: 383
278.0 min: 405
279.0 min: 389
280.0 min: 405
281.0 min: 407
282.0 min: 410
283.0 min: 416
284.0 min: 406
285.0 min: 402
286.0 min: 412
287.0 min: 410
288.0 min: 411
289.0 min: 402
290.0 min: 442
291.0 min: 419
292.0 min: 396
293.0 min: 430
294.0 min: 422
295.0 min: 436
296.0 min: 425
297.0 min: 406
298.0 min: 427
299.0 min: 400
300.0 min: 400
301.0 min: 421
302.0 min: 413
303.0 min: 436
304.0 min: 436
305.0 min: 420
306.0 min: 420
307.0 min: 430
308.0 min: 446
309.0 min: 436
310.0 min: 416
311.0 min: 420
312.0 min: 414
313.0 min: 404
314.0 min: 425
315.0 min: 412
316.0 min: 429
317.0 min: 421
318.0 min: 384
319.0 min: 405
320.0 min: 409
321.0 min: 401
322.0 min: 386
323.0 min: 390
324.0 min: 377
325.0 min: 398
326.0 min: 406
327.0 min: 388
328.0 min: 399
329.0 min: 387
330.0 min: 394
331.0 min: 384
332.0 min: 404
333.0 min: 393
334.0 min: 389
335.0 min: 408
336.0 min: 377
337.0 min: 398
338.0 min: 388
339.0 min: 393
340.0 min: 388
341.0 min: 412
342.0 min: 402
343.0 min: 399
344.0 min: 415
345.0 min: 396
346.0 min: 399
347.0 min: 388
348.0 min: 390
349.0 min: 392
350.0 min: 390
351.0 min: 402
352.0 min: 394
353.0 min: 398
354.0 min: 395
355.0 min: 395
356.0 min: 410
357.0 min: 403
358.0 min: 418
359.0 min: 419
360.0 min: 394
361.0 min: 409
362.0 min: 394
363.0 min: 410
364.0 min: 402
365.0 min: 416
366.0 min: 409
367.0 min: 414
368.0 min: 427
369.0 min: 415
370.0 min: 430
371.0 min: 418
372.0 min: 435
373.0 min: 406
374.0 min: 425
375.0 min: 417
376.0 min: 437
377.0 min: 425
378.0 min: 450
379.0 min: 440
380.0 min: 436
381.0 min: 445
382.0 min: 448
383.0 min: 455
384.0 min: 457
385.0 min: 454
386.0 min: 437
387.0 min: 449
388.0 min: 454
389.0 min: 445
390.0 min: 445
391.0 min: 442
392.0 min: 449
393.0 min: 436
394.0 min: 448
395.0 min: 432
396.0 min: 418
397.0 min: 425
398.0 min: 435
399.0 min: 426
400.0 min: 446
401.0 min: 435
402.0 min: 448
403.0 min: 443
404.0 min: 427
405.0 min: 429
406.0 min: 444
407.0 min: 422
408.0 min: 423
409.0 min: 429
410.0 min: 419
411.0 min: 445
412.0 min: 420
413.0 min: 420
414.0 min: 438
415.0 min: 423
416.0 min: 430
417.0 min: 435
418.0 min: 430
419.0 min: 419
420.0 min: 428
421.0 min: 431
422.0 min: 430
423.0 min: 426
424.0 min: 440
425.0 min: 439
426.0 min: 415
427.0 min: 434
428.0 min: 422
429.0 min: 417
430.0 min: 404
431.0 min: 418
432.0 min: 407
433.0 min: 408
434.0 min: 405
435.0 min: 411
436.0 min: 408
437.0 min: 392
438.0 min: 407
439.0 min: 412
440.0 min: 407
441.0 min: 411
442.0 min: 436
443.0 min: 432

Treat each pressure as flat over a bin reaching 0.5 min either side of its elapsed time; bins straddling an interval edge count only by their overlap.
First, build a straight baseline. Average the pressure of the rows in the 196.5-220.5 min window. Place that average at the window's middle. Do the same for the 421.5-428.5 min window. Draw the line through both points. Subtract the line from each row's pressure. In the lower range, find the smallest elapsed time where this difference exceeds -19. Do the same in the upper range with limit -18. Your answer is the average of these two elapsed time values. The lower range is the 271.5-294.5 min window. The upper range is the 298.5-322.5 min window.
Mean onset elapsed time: 288.0 min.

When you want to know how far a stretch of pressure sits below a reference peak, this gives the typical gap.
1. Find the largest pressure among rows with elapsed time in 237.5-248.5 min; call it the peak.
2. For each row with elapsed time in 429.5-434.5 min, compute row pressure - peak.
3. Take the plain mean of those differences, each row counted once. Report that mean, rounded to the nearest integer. -20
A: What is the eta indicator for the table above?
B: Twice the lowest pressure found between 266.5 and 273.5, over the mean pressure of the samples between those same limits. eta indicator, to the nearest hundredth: 1.95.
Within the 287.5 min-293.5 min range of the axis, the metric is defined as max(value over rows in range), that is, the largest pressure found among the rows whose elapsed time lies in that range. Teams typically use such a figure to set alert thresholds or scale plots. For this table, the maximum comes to 442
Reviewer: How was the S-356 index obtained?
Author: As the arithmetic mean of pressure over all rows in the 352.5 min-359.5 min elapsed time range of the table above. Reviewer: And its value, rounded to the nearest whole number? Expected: 405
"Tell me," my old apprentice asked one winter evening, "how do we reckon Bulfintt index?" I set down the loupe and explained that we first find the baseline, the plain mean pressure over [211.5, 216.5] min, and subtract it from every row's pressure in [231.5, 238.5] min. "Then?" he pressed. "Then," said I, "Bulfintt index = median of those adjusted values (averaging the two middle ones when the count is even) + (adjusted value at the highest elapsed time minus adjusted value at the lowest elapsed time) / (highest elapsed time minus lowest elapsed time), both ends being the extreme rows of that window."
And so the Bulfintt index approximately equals 7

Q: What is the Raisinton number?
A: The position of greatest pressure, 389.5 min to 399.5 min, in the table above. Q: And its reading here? 392.0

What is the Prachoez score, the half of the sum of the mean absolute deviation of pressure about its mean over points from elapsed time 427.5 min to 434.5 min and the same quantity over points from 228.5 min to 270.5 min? 9.7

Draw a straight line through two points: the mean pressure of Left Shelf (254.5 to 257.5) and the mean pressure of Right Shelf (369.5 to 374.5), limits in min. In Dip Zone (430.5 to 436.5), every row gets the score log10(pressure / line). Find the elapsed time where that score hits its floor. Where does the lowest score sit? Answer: 434.0 min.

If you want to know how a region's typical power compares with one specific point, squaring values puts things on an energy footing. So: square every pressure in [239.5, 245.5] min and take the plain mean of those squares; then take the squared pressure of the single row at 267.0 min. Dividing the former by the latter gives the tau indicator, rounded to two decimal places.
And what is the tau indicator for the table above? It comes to 1.14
